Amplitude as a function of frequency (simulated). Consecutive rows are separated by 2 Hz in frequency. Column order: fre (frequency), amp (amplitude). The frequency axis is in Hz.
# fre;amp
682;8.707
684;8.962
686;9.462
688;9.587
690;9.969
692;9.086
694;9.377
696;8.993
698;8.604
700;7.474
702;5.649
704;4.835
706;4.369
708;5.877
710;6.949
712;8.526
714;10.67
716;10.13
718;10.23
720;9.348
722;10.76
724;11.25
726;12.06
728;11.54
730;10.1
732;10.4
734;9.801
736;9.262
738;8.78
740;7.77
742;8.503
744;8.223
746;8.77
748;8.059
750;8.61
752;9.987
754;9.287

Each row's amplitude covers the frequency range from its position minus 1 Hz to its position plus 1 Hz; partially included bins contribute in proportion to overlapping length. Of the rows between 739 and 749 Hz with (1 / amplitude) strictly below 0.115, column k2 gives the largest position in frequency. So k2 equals 746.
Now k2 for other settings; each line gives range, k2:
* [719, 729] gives 728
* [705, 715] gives 714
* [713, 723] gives 722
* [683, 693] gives 692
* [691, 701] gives 696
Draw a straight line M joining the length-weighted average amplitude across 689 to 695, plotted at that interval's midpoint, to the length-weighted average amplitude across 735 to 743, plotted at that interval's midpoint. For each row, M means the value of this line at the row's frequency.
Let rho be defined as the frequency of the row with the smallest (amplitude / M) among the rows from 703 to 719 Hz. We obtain 706 Hz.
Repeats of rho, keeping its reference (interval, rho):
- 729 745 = 740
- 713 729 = 720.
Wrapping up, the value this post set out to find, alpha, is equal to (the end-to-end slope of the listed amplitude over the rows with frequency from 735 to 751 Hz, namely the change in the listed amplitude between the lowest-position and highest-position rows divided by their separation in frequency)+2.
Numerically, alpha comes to 1.95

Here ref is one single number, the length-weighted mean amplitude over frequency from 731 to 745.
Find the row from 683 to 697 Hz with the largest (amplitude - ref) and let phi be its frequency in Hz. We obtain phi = 690 Hz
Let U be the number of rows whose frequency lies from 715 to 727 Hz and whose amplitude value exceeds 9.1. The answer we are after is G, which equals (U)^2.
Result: 36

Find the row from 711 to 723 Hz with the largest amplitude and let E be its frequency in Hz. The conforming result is 722 Hz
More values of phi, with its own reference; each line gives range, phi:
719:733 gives 726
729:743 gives 732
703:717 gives 714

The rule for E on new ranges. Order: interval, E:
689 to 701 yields 690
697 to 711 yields 698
